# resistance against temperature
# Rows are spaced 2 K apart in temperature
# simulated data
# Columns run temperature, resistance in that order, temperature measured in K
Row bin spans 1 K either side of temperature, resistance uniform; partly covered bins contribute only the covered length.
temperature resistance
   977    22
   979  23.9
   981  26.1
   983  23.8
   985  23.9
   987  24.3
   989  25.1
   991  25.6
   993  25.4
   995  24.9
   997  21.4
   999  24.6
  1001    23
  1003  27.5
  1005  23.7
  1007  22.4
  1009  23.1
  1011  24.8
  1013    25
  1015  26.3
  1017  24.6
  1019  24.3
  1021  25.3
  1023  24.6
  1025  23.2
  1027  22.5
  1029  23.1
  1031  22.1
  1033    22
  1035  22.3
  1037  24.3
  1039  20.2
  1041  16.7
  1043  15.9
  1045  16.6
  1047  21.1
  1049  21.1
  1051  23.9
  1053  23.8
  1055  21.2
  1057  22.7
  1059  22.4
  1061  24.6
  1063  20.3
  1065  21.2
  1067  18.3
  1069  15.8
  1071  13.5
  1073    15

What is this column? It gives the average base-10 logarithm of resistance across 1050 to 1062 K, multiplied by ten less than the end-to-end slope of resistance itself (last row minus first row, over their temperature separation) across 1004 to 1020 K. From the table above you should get -13.6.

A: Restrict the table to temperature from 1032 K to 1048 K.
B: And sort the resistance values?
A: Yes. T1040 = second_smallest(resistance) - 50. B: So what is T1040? -33.4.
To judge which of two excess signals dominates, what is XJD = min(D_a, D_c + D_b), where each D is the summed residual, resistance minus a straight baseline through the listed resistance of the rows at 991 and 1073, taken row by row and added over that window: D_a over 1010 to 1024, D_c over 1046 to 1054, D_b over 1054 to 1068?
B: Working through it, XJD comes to 19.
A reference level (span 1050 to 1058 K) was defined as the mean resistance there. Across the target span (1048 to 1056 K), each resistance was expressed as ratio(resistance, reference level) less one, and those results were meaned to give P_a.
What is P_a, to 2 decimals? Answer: -0.02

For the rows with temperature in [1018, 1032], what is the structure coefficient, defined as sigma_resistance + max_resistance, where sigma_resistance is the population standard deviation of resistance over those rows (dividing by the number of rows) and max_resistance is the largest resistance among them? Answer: 26.4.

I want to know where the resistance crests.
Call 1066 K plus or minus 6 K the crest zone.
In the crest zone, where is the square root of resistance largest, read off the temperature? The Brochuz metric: 1061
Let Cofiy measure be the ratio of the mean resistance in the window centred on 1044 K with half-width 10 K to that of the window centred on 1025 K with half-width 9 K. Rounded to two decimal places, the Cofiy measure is 0.88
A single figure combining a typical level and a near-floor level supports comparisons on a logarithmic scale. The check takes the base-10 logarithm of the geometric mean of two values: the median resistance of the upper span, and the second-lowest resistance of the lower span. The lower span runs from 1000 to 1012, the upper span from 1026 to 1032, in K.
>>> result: 1.357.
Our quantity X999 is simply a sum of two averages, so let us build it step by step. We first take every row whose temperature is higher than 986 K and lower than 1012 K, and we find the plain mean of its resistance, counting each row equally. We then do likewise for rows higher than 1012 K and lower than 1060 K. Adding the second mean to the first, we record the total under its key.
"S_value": 46.6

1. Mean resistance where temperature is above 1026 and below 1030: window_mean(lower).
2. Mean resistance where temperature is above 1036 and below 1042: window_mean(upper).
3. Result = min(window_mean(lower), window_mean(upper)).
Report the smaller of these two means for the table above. 20.4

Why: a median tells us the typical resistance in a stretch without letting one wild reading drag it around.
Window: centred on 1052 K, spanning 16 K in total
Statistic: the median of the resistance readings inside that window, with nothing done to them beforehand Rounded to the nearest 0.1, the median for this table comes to 21.8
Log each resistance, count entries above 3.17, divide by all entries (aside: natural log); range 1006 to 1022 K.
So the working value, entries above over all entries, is 0.75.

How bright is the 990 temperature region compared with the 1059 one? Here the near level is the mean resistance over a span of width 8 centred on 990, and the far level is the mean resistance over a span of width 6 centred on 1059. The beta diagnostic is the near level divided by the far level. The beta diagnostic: 1.08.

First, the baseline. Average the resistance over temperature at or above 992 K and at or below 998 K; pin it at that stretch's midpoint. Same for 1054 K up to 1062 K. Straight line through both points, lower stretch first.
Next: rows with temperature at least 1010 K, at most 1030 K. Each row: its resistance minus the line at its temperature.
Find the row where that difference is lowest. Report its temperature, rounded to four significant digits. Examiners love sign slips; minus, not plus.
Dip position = 1027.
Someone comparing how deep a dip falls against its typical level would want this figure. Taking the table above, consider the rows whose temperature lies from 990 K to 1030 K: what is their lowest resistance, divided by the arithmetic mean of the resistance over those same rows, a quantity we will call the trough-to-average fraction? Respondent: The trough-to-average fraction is 0.88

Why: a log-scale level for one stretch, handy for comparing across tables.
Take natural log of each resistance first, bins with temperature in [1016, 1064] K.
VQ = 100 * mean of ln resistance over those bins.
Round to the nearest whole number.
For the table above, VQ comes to 309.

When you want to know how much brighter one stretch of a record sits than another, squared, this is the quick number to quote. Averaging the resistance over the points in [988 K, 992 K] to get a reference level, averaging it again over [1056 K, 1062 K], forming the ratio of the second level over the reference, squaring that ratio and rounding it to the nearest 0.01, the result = 0.84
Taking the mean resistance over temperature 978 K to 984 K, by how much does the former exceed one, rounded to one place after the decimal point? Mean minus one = 23.6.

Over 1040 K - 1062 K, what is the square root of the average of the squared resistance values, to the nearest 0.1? 21.1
